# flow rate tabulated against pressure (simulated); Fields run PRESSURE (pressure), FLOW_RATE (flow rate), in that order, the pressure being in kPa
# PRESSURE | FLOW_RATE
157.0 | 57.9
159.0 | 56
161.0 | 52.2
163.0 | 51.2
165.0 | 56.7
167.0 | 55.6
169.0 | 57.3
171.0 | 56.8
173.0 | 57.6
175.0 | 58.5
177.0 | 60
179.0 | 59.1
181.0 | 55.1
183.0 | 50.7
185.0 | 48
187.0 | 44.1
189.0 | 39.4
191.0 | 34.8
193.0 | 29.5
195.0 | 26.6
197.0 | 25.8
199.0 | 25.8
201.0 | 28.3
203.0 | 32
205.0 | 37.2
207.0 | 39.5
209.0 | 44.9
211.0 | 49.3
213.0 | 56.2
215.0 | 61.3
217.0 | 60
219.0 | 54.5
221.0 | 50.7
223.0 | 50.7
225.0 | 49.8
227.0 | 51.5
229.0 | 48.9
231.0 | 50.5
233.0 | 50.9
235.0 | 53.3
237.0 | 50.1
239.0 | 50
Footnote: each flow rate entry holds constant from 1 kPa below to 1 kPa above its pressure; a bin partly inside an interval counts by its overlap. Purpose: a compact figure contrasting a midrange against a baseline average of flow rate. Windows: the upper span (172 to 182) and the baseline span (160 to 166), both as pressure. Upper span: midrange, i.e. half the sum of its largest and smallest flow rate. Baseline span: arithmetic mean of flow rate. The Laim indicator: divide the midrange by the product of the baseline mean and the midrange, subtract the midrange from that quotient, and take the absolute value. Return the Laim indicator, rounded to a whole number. 58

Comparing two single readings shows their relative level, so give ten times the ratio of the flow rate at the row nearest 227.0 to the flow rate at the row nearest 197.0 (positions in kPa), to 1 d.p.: 20.0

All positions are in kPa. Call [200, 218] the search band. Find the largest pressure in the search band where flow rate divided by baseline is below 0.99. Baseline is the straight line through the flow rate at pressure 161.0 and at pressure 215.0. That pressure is 217.0 kPa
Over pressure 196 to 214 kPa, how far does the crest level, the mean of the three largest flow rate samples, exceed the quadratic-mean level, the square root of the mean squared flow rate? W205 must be 11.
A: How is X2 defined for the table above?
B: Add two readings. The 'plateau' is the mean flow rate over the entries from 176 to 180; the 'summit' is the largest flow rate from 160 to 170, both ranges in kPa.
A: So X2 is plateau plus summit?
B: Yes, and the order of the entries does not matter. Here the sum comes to 117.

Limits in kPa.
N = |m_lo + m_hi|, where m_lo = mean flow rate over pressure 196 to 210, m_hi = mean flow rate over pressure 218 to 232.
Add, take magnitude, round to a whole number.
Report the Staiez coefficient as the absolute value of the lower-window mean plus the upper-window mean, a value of 84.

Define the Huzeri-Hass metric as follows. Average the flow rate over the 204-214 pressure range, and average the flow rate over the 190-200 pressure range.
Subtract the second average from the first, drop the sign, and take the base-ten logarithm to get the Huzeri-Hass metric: 1.23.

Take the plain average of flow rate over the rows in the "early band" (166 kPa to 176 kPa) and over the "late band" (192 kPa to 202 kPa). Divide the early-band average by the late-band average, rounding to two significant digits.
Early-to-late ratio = 2.1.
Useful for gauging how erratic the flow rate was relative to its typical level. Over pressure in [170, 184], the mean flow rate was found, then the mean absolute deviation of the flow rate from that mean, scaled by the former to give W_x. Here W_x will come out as 0.04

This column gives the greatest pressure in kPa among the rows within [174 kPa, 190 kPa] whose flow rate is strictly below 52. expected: 189.0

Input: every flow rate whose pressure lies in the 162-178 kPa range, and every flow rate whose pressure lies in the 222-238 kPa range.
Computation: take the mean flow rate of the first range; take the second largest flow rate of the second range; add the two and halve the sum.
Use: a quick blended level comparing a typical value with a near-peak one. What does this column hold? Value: 54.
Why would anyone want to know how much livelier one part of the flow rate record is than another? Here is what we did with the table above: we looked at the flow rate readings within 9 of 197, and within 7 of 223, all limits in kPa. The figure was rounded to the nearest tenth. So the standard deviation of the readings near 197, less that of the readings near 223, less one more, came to 0.3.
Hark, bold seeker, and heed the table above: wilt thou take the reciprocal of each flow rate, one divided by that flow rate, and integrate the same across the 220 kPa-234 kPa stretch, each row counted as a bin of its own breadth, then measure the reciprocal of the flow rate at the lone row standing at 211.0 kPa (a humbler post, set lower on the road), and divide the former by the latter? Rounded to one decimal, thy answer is 13.7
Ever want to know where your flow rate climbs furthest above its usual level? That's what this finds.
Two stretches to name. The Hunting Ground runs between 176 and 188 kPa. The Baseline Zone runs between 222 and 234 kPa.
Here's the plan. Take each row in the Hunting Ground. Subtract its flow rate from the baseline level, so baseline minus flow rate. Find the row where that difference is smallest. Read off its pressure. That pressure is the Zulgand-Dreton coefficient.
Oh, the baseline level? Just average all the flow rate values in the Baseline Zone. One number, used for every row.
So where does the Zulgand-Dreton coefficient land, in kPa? 177.0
